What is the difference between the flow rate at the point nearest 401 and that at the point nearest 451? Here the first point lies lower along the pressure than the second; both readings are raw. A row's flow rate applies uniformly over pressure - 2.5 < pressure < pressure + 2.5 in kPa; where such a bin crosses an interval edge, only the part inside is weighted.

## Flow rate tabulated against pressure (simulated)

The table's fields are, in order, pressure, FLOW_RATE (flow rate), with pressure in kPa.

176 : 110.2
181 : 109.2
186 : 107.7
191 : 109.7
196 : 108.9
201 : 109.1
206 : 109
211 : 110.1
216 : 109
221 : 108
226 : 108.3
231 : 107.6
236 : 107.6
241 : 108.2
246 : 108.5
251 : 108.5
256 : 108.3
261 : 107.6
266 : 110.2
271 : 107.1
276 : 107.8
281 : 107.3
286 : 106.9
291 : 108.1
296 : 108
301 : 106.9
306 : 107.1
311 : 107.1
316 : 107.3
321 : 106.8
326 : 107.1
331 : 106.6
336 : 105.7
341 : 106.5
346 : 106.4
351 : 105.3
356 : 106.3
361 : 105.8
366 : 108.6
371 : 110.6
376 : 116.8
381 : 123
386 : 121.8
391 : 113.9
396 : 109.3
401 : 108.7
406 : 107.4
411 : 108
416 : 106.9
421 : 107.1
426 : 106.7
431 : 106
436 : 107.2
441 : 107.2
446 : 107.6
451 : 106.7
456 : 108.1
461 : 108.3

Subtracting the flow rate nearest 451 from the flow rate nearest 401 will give 2.0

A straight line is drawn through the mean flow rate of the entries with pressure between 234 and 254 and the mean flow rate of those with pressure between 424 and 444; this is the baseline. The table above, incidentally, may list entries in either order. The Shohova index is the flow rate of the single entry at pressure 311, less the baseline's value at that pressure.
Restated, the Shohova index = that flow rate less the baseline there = -1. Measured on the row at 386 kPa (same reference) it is 15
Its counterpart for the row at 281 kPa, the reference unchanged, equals -1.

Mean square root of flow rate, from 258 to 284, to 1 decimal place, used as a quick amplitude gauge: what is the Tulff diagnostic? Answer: 10.4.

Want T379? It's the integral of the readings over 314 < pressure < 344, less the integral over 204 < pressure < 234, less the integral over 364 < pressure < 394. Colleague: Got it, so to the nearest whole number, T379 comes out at -3534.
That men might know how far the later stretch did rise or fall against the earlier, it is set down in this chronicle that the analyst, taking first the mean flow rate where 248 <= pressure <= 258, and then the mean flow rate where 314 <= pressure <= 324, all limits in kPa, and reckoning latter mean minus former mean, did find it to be -1.4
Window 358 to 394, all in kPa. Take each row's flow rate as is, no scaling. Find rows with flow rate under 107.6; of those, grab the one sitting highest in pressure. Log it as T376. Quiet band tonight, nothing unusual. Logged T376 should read 361 kPa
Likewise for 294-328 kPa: 326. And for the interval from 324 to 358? 356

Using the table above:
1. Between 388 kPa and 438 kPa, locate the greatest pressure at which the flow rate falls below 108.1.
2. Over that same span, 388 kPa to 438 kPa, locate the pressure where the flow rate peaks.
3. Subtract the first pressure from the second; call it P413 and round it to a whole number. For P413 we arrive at -45 kPa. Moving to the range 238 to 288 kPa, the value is -20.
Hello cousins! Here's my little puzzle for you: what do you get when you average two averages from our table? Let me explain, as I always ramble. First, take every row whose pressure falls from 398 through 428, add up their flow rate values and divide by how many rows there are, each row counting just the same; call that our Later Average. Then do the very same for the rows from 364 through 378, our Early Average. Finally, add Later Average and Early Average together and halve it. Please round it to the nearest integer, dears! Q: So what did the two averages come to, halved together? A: 110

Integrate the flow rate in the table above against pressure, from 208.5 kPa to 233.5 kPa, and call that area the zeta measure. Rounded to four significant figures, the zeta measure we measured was 2715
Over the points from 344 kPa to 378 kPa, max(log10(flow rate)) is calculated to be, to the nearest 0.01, 2.07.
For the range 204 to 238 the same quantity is 2.04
